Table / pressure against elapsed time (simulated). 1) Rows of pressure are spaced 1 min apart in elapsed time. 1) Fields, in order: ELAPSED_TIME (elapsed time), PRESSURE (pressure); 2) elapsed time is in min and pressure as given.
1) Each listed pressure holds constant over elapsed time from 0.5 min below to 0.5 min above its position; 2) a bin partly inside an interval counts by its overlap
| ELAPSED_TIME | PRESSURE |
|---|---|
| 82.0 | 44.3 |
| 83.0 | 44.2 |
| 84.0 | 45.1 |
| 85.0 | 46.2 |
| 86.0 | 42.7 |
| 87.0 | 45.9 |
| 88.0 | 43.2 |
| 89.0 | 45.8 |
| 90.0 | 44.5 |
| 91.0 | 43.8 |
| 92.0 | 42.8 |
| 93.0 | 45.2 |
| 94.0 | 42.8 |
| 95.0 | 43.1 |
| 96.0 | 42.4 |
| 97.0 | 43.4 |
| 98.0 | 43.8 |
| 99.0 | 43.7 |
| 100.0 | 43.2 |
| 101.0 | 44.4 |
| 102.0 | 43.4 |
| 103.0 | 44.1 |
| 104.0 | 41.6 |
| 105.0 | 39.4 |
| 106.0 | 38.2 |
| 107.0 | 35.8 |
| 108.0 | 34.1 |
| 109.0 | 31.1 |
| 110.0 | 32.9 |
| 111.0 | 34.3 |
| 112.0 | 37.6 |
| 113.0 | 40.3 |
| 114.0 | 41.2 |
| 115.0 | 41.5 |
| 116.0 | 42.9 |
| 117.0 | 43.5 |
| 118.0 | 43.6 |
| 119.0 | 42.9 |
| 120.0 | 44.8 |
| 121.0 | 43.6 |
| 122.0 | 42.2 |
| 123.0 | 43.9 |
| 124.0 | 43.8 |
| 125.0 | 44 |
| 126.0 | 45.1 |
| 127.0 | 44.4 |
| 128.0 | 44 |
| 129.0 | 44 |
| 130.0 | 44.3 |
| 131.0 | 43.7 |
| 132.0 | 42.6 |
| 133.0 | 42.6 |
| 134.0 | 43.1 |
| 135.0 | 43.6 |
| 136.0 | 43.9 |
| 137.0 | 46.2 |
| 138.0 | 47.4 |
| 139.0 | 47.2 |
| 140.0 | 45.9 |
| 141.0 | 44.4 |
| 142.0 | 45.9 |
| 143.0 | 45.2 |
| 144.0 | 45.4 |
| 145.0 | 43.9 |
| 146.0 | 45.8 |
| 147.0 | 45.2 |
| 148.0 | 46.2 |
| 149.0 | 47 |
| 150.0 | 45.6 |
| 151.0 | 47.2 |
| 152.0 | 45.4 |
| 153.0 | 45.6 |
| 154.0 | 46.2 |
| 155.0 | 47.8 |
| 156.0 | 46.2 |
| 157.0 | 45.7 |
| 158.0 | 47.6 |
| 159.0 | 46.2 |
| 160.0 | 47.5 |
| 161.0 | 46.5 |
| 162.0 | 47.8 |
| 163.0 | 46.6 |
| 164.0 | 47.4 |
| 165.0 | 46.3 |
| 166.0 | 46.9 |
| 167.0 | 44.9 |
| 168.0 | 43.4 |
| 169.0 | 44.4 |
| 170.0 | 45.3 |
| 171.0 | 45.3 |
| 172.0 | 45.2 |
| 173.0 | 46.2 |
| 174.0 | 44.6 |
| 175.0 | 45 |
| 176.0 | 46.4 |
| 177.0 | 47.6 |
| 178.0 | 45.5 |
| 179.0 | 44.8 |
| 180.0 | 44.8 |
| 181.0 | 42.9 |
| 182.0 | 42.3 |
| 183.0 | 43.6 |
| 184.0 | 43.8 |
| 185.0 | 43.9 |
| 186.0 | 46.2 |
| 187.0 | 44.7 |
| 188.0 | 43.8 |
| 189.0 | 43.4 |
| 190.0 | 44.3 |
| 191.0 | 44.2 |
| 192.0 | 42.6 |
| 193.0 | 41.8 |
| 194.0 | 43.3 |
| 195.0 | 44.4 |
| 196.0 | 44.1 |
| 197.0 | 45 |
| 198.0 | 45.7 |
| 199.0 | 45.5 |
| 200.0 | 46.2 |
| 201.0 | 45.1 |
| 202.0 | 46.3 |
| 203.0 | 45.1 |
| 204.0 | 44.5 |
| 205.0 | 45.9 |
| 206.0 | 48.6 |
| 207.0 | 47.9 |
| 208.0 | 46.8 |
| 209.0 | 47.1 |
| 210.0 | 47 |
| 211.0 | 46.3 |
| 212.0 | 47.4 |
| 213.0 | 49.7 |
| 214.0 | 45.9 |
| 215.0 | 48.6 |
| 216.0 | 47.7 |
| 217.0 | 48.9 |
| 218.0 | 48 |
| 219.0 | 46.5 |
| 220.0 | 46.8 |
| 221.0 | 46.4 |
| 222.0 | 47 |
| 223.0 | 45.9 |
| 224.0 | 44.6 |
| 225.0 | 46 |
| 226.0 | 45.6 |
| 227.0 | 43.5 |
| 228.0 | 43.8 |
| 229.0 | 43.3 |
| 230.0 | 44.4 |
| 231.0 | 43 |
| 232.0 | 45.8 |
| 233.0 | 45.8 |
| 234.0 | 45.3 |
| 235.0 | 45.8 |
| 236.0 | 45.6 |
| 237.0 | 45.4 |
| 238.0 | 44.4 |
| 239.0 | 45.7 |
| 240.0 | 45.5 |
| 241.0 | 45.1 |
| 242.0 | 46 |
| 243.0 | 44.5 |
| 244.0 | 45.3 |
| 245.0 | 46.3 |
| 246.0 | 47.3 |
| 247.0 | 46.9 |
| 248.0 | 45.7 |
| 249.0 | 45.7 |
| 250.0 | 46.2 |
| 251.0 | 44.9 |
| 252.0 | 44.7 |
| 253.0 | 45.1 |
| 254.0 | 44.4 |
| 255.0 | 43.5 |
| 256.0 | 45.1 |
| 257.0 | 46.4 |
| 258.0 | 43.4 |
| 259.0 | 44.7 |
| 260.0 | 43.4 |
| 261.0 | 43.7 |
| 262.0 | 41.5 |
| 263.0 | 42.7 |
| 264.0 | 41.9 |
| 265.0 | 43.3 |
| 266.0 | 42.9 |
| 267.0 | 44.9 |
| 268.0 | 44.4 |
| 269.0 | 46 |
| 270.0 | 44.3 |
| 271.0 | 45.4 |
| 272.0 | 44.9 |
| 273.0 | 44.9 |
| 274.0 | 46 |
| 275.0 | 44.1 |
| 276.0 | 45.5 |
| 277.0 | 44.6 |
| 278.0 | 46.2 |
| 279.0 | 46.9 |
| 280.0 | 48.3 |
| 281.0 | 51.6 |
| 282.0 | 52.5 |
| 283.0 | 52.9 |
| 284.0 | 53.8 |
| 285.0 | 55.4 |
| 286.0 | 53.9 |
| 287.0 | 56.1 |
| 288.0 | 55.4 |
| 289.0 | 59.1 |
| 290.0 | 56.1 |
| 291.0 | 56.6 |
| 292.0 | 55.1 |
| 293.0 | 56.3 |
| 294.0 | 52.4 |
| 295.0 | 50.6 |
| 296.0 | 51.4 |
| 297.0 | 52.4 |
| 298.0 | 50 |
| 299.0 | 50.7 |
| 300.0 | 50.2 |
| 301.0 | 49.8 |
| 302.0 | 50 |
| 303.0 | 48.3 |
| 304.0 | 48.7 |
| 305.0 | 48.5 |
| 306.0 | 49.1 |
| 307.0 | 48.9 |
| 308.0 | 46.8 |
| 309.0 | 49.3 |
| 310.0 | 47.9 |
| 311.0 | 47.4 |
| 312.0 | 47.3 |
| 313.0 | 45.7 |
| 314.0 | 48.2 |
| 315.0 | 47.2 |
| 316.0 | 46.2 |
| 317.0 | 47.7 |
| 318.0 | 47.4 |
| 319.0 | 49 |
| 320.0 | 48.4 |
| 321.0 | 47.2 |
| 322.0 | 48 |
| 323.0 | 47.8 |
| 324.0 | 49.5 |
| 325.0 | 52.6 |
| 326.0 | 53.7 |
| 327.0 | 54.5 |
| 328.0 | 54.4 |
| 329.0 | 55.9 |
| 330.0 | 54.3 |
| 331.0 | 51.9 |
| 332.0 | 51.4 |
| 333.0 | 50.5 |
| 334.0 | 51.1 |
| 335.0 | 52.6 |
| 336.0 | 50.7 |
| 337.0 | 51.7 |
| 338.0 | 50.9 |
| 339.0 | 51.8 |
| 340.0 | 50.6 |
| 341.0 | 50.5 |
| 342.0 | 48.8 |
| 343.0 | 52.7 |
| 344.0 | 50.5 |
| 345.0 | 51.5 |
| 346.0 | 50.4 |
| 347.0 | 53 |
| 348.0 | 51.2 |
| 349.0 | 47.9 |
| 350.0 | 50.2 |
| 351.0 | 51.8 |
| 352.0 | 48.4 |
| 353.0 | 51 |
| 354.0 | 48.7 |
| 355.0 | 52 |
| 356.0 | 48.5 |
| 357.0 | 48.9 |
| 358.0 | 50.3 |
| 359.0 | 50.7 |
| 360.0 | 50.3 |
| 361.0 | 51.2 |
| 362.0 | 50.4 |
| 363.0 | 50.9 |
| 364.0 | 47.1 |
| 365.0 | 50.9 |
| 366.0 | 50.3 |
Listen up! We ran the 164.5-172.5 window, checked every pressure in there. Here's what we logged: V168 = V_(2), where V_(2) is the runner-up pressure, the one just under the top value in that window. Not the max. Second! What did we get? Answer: 46.3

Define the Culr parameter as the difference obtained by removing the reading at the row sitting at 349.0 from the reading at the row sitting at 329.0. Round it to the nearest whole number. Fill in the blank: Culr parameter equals 8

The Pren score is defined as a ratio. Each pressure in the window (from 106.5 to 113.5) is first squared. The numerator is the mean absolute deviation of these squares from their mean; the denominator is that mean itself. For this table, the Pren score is 0.135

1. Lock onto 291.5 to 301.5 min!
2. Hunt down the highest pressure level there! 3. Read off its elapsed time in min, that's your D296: 293.0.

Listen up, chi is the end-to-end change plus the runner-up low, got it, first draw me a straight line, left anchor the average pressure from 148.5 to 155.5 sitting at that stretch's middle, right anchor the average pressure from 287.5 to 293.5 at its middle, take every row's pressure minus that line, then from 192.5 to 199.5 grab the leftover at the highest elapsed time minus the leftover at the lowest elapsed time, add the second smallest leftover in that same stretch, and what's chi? -2.9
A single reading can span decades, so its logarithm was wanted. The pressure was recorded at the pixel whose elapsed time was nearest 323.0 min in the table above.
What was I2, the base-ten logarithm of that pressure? 1.68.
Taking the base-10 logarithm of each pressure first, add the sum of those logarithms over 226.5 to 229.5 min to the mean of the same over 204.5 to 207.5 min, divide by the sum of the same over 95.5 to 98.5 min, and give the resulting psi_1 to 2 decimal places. 1.34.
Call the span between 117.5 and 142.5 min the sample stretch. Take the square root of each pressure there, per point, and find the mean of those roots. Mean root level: 6.65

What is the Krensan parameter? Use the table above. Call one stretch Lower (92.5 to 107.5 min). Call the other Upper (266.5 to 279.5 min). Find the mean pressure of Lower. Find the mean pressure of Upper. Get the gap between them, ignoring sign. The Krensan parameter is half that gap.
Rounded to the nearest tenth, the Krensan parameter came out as 1.5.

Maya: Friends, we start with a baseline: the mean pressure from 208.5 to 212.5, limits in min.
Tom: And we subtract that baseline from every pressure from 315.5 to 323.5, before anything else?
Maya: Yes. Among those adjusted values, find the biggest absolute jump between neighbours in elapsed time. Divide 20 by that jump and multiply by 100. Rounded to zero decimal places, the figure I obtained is 1250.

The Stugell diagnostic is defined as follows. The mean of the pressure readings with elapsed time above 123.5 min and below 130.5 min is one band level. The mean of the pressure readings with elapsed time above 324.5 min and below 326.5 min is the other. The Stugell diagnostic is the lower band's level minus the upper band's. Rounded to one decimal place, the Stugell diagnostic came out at -8.9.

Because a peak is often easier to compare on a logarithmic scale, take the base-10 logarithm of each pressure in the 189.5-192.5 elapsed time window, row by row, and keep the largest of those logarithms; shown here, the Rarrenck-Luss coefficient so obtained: 1.65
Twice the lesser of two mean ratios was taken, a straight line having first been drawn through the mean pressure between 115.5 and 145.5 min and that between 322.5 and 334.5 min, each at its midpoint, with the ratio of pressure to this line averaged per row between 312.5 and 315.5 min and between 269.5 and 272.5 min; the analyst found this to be 1.80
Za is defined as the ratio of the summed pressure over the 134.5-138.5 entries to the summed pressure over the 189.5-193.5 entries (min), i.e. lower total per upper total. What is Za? 1.05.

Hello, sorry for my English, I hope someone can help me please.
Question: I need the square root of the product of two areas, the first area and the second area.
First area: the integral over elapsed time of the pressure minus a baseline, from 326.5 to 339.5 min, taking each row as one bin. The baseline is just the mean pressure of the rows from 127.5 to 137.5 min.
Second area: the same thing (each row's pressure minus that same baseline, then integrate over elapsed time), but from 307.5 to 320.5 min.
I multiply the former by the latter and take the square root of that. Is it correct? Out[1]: 74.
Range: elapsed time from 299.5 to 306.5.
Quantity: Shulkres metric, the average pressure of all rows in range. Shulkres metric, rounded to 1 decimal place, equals 49.2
